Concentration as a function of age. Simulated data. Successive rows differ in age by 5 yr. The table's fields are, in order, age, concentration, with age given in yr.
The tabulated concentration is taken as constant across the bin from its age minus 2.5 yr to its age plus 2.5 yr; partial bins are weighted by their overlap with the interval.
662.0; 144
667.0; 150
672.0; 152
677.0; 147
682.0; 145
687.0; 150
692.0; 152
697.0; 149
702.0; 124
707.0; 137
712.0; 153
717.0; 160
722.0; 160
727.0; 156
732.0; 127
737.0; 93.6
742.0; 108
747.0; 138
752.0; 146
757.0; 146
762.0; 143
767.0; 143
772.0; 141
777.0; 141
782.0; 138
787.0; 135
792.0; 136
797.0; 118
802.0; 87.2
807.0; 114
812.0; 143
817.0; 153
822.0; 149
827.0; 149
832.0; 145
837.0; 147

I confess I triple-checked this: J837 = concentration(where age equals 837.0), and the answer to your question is 147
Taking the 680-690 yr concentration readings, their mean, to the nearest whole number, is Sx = 148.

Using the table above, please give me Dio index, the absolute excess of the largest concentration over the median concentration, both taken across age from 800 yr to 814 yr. 29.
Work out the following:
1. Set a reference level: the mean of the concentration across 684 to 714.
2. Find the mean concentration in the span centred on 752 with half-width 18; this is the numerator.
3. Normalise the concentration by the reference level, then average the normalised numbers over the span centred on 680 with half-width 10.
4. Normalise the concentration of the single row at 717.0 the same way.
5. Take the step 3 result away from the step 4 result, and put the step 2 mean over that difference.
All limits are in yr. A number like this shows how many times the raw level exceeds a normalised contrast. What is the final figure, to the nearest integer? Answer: 1643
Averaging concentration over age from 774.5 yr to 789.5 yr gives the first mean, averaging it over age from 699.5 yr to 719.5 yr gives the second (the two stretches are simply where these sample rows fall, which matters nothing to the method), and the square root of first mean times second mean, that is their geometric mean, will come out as 141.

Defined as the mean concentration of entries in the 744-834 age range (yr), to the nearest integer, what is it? 137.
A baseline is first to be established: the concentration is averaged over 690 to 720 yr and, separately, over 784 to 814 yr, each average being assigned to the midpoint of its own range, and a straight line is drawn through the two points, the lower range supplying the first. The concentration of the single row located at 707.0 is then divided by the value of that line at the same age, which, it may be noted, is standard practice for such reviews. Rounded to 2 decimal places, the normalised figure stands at 0.94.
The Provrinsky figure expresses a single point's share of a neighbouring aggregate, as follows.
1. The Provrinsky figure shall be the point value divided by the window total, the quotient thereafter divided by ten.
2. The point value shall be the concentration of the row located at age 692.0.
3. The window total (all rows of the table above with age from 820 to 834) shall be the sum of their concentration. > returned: 0.034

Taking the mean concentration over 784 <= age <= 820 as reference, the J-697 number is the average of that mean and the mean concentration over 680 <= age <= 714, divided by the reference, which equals 1.07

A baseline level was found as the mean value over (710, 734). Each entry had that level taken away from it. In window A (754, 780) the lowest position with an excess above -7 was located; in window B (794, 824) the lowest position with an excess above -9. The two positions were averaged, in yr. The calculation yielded 784.5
